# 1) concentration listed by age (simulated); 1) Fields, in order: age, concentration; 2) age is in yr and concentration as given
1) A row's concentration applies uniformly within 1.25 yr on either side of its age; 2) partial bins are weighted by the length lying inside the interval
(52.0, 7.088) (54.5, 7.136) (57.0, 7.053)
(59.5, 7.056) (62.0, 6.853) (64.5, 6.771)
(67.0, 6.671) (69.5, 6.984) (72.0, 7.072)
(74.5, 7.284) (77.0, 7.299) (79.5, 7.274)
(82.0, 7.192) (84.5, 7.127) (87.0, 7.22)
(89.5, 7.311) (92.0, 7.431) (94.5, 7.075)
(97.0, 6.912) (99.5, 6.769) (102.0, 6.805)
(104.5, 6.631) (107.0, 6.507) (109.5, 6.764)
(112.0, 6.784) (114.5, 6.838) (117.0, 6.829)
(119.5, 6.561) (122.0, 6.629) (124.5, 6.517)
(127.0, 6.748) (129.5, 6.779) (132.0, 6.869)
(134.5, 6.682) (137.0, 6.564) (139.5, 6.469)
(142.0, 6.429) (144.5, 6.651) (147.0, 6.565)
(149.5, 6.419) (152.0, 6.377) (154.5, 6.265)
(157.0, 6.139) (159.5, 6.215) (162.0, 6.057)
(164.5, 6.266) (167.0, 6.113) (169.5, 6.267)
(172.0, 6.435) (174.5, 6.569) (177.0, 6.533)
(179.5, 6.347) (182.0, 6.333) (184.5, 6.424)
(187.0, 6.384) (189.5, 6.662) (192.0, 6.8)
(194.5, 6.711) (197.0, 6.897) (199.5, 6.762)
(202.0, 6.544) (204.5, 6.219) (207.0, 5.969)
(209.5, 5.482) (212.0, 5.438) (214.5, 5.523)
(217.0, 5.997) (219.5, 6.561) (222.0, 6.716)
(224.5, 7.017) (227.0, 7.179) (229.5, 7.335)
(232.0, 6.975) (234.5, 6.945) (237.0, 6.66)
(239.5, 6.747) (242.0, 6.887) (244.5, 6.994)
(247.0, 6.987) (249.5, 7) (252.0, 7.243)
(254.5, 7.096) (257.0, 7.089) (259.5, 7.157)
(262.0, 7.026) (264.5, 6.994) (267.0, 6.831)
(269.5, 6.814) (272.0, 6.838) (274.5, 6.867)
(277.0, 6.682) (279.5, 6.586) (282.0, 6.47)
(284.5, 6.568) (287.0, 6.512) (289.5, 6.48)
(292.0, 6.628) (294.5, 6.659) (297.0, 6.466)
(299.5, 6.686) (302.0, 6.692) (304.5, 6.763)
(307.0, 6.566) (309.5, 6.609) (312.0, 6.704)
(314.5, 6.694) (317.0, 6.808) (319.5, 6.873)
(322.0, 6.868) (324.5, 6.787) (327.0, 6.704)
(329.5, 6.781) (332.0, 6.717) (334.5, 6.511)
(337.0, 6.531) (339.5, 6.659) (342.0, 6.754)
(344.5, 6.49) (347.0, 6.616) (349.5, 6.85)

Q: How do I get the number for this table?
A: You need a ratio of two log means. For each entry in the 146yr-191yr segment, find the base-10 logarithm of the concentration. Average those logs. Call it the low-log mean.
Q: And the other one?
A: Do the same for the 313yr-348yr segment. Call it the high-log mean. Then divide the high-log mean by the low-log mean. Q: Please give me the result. 1.03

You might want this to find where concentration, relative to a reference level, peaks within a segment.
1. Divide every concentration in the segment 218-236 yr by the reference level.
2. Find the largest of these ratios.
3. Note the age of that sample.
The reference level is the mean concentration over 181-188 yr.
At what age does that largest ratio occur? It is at 229.5 yr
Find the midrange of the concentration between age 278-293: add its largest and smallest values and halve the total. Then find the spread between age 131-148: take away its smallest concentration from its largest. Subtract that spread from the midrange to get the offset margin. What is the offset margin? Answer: 6.11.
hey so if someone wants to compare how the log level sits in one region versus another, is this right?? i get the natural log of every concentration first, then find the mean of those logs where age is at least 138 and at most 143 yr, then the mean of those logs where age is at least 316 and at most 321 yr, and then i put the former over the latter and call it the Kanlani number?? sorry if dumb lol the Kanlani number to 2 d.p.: 0.97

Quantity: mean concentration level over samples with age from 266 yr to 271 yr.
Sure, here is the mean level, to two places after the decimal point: 6.82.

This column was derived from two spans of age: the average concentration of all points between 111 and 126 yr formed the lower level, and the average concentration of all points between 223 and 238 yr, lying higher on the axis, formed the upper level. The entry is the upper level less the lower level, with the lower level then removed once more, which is -6.4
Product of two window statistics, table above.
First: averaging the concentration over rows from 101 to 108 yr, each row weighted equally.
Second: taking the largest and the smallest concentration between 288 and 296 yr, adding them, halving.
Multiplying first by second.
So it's 43.7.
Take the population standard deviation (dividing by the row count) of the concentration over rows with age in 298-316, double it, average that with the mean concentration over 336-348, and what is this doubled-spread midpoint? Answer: 3.37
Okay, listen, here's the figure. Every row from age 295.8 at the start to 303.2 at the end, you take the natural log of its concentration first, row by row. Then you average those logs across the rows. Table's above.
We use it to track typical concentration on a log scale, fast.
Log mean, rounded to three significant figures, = 1.89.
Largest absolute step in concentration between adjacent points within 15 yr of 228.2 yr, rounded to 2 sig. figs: 0.56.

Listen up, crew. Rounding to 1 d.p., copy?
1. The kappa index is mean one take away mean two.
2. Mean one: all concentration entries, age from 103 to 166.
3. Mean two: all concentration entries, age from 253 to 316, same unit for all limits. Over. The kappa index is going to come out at -0.2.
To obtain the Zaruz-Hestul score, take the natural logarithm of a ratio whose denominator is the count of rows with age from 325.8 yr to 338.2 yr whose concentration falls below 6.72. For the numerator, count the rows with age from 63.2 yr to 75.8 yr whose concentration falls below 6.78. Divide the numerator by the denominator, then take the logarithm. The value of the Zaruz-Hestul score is -0.69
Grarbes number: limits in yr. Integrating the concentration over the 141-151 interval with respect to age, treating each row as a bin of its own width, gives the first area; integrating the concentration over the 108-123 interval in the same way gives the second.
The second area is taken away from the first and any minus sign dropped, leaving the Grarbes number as 36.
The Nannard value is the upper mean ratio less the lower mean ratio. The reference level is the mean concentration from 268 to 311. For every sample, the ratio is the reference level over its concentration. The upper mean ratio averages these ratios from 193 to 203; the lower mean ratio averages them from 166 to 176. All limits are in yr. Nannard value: -0.06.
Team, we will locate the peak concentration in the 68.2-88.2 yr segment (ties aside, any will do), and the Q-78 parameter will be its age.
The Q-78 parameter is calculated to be 77.0 yr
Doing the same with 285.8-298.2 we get 294.5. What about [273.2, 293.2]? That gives 274.5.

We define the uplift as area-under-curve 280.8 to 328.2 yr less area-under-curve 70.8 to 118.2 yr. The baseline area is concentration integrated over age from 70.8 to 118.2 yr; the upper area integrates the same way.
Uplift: -16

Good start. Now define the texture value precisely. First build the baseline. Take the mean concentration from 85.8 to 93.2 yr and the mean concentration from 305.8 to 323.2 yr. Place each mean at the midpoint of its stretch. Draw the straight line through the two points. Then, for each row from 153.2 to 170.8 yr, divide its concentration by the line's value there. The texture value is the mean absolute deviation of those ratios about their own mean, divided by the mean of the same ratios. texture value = 0.0119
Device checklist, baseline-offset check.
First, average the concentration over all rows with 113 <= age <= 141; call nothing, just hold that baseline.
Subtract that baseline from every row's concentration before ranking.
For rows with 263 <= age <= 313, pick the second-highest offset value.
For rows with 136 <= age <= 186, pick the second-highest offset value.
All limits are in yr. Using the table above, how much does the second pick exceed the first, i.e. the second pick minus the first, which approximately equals -0.3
